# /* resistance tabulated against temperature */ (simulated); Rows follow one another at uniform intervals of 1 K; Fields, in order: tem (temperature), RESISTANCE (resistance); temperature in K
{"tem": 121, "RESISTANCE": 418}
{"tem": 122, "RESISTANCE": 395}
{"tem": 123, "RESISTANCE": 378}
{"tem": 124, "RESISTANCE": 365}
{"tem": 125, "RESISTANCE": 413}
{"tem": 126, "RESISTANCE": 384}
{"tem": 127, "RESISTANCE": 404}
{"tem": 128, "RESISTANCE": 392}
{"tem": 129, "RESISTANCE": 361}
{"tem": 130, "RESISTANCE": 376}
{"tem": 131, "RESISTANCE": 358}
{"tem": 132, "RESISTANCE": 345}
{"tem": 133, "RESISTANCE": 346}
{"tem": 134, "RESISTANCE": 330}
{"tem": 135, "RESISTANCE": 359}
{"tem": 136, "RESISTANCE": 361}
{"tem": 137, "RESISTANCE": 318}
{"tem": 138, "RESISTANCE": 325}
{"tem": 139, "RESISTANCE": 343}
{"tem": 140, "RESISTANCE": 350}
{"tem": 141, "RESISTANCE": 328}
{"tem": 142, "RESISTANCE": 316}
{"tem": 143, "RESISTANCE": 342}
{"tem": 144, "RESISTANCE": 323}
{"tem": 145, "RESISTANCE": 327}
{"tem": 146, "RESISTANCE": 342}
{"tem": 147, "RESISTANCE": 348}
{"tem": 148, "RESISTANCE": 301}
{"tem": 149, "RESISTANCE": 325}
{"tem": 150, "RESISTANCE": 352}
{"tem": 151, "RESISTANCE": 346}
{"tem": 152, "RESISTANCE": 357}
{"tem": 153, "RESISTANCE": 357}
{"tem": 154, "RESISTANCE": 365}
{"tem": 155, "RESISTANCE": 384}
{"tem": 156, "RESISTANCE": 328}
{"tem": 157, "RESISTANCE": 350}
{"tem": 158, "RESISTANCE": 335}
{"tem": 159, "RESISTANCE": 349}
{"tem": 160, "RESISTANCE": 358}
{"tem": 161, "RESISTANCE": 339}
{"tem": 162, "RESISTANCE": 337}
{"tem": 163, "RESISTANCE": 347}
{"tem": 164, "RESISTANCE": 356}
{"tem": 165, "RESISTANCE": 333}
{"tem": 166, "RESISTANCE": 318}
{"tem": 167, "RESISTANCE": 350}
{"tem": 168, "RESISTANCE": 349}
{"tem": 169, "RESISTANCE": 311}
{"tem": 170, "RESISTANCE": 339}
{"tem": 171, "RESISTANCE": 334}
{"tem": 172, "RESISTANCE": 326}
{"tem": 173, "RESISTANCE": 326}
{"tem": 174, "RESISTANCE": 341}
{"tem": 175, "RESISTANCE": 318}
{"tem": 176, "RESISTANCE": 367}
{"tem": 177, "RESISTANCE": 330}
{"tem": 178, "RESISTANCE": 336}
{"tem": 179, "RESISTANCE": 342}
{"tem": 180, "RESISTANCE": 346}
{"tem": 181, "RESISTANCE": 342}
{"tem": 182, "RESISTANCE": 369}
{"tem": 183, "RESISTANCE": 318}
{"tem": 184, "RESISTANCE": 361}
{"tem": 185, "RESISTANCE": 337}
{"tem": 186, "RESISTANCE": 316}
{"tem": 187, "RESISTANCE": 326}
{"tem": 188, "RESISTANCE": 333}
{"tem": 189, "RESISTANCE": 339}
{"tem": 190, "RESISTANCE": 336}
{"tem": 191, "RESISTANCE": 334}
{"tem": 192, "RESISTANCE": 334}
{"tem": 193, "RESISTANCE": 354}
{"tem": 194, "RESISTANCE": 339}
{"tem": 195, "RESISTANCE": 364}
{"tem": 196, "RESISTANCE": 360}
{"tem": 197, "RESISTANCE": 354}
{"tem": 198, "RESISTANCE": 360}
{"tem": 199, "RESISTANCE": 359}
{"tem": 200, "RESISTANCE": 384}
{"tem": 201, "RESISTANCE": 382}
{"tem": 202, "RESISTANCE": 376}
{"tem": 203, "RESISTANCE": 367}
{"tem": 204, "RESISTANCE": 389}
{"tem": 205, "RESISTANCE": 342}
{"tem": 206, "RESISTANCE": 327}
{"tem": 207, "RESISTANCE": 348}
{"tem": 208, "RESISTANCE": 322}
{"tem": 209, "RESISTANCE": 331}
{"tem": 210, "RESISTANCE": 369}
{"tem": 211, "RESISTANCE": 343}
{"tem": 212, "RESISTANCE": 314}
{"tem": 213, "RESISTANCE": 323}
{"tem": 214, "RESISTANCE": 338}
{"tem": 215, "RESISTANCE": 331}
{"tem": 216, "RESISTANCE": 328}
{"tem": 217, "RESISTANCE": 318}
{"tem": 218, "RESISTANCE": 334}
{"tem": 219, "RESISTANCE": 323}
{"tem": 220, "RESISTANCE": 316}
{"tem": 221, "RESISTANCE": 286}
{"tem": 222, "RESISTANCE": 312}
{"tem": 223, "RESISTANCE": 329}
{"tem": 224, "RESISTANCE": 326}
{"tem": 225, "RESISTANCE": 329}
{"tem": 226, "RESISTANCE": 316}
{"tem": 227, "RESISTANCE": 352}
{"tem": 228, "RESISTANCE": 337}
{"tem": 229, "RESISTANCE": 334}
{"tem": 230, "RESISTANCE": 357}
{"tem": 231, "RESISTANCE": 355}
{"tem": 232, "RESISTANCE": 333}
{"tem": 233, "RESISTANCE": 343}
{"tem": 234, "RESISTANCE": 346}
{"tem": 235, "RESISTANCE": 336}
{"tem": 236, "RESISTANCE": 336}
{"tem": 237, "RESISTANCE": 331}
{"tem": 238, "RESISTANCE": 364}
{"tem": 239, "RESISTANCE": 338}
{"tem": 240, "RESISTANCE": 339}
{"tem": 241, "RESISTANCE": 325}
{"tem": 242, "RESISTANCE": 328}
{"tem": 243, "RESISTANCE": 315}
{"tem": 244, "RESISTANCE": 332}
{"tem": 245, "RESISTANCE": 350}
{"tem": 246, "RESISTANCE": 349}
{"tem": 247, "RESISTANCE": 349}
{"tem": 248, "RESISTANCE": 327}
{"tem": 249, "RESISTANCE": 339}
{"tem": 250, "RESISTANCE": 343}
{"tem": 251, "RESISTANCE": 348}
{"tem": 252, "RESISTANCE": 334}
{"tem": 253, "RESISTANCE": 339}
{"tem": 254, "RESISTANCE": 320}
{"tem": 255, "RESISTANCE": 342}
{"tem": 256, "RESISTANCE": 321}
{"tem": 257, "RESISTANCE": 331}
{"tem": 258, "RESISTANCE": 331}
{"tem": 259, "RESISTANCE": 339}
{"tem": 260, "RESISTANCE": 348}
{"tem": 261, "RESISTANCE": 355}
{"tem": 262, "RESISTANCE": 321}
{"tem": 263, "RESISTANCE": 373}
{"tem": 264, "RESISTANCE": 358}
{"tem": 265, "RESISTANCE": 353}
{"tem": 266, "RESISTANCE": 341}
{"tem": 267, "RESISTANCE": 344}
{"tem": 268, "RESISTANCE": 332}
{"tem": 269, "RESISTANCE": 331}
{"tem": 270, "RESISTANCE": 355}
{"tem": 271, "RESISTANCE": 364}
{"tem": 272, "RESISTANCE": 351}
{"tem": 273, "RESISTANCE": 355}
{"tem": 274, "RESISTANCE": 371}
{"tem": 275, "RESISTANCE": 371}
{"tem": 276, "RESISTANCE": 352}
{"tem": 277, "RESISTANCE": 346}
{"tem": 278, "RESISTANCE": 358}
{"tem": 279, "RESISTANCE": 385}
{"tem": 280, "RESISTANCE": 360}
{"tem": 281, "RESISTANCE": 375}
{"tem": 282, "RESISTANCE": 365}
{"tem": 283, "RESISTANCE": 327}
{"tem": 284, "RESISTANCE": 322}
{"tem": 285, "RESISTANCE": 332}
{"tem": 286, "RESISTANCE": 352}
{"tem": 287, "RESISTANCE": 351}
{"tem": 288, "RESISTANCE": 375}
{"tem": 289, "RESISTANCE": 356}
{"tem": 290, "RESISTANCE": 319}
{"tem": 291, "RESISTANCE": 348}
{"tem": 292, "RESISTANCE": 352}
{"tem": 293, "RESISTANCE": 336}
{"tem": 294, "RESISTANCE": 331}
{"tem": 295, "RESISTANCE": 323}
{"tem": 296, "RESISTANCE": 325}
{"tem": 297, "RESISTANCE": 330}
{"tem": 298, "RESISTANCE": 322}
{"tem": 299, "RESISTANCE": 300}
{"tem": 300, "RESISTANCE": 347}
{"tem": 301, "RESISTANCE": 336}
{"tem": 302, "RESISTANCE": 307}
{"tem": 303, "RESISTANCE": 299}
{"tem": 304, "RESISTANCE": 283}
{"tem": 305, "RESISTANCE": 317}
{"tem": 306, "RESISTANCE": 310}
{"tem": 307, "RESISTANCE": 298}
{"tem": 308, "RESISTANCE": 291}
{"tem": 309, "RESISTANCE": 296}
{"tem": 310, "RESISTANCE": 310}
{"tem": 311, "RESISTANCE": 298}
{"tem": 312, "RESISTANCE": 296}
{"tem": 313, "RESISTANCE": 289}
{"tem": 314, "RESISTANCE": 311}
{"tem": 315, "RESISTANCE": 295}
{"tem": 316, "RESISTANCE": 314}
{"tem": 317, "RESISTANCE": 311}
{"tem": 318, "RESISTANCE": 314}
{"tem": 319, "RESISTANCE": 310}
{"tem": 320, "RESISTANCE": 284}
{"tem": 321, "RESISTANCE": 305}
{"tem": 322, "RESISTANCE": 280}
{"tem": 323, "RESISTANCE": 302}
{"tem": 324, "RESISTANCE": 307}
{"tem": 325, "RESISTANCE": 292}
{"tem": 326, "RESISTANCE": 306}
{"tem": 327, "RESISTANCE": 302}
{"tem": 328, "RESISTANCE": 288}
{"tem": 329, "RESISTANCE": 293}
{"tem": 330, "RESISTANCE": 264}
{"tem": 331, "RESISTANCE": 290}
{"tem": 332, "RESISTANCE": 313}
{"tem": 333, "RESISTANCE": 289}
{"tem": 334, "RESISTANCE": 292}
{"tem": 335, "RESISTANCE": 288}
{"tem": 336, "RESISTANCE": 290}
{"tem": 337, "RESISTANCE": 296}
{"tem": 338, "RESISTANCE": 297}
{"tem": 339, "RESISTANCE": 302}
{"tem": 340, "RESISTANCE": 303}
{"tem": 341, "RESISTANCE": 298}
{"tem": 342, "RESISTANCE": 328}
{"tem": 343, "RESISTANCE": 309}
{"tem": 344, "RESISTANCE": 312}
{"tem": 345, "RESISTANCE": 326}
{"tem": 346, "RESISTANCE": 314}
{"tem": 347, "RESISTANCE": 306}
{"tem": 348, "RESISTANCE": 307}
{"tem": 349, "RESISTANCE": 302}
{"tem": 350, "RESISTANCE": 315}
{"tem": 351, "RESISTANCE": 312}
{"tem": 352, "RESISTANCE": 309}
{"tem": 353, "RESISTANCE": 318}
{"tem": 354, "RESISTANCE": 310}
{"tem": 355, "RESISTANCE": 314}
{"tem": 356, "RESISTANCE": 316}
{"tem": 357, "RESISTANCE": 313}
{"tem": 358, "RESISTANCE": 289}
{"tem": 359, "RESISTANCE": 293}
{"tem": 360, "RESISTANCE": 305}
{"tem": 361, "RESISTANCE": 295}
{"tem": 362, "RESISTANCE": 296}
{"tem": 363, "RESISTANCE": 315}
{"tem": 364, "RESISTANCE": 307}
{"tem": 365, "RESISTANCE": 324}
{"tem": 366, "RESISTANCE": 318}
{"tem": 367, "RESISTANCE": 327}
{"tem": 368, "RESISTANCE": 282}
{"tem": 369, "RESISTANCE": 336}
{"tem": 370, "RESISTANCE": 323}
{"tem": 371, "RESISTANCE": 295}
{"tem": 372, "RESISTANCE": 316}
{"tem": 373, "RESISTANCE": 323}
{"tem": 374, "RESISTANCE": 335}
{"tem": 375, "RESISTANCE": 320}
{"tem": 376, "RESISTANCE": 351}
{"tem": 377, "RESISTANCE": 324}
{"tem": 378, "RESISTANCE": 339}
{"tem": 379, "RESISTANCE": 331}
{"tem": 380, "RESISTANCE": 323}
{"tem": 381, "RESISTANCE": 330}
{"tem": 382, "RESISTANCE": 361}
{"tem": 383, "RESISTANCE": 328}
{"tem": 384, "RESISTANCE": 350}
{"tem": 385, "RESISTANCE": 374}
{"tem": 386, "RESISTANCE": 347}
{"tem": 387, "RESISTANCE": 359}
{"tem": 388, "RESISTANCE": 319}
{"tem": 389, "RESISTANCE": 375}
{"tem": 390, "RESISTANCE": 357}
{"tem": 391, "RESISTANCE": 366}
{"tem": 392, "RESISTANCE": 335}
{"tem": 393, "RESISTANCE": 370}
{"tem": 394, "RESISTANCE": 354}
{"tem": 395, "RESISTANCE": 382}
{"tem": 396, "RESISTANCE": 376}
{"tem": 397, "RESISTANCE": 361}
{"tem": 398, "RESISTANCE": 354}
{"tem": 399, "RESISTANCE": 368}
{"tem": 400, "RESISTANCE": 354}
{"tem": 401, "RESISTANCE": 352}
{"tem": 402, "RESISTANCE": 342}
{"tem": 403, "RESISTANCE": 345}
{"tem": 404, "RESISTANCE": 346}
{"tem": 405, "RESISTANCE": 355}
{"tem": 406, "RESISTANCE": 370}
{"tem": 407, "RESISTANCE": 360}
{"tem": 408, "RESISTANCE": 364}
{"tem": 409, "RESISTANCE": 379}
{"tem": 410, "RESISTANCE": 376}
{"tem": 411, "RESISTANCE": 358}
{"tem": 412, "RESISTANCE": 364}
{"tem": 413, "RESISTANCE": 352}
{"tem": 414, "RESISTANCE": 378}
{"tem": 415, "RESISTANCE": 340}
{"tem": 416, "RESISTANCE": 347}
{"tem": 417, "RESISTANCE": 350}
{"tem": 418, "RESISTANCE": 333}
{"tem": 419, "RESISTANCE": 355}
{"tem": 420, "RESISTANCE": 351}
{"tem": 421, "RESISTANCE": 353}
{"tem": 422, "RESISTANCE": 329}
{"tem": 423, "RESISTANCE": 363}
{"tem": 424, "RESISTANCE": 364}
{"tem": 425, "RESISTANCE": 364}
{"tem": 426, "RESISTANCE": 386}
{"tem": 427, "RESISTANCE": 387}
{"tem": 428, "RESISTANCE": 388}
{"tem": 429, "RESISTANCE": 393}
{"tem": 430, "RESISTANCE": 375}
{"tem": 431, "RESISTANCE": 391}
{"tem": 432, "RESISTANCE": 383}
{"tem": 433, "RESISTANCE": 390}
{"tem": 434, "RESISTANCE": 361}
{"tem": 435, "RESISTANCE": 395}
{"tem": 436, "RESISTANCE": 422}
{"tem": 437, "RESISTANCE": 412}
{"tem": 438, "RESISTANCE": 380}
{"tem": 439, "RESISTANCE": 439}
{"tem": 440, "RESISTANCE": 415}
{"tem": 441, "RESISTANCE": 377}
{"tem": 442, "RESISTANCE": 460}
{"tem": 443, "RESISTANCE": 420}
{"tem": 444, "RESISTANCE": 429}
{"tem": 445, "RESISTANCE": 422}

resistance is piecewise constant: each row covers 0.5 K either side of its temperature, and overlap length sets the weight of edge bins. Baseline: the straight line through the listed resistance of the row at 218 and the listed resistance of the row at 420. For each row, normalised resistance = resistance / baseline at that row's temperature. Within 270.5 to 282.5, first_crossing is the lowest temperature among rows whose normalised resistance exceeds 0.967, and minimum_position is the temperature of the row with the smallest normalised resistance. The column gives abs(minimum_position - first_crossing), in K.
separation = 6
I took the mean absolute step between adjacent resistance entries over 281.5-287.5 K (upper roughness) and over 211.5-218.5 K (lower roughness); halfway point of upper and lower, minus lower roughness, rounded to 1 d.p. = 2.4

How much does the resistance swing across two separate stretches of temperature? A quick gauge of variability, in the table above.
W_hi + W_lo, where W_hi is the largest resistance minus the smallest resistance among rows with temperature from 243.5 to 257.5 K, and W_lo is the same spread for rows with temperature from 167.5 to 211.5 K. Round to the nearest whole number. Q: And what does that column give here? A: 108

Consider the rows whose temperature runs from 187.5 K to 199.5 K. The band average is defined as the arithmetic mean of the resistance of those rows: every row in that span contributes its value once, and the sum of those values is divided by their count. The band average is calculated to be 347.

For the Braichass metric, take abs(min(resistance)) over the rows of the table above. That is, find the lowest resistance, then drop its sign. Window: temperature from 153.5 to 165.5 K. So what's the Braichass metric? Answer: 328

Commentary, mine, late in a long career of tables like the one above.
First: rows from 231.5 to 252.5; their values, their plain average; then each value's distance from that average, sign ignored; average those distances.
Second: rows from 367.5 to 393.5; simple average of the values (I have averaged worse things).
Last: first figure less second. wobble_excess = -329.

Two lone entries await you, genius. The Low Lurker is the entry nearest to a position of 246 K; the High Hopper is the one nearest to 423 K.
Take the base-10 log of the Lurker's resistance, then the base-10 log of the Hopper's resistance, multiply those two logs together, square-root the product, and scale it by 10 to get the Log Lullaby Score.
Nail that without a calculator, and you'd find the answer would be 25.5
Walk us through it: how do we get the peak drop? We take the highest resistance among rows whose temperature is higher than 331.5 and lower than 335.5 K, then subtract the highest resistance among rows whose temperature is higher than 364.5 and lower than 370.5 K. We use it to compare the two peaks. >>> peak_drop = -23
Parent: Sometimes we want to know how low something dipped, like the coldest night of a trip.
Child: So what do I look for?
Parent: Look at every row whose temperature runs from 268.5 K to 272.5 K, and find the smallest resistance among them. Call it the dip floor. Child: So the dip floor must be 331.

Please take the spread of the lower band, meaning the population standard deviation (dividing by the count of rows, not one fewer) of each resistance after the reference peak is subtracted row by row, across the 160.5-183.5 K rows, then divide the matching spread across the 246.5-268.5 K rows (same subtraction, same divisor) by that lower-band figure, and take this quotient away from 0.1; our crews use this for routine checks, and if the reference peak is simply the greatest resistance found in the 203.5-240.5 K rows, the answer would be -0.8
